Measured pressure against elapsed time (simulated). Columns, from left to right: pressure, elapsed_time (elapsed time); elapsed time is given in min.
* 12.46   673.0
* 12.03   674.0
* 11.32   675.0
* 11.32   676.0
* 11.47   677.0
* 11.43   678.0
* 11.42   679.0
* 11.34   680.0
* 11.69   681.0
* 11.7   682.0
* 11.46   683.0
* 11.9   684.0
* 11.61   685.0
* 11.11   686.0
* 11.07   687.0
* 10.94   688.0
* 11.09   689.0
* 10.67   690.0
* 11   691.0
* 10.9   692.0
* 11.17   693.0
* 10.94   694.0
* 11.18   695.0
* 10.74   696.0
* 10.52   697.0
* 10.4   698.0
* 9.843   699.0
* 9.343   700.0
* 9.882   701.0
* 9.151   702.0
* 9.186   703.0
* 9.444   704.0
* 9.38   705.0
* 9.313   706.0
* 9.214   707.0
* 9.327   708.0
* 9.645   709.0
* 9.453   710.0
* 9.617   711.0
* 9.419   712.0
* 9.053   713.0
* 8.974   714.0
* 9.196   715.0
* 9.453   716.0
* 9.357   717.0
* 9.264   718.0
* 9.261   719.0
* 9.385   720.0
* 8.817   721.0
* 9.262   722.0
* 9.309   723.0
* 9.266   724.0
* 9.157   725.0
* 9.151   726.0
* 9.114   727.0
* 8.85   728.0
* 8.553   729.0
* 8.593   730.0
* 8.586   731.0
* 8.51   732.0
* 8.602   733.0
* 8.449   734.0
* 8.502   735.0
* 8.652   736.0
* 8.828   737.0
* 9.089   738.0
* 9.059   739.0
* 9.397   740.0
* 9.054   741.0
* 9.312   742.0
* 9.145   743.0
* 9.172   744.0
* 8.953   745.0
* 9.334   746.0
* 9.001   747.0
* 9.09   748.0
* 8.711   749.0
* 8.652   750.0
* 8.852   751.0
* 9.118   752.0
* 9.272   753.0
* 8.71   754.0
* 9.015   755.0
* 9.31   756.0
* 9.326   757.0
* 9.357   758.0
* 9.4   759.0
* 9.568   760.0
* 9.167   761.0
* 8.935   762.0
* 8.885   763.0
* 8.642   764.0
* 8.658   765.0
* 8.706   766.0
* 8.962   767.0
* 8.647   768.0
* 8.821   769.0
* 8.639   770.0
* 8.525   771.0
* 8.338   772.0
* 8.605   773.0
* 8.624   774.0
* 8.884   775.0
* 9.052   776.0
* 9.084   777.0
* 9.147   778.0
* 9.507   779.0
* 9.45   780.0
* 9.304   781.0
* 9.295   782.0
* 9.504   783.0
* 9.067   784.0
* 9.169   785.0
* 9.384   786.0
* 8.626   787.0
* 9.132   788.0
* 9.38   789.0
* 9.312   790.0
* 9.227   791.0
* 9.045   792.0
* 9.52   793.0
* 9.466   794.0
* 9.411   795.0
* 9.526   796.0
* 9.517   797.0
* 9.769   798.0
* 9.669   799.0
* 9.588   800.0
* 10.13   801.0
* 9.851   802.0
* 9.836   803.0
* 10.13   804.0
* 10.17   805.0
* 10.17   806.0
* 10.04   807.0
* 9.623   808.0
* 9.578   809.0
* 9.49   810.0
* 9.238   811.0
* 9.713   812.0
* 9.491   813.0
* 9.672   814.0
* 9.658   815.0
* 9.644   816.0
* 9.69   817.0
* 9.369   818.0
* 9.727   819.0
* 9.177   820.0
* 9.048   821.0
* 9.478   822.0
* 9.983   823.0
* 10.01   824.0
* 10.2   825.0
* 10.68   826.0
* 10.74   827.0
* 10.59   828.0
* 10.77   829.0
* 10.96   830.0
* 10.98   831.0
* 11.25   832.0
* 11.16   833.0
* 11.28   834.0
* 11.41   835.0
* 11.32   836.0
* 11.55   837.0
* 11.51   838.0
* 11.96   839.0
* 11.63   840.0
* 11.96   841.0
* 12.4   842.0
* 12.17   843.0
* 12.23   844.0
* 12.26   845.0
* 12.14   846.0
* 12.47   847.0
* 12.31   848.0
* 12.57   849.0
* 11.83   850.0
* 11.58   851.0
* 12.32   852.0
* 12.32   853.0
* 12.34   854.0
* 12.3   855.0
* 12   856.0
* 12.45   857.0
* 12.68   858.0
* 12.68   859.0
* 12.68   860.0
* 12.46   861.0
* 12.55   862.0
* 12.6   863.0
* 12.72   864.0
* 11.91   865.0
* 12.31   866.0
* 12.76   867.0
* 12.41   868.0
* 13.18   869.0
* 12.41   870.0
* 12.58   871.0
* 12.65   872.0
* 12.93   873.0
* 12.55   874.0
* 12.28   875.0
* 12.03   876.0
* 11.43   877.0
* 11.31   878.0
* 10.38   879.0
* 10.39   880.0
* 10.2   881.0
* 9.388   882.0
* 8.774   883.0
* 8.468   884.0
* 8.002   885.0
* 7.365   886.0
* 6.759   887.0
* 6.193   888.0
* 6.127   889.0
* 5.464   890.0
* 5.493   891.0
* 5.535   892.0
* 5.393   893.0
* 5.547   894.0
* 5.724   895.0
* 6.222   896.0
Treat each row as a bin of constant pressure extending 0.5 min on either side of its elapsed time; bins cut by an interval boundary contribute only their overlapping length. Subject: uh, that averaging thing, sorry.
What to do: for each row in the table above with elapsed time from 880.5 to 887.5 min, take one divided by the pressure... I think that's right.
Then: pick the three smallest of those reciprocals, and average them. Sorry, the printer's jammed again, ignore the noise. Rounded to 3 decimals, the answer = 0.106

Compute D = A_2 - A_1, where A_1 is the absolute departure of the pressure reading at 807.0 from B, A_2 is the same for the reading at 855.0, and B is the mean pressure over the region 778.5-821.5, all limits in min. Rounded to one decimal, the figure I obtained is 2.3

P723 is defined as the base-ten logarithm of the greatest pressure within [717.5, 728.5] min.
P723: 0.97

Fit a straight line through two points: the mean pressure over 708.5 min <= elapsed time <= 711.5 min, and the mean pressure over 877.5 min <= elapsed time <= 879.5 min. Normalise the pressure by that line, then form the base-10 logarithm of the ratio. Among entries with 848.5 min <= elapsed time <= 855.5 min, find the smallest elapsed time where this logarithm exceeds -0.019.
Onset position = 849.0 min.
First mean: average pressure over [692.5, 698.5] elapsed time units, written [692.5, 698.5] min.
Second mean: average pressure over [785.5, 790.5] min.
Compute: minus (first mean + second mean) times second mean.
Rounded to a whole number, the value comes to -183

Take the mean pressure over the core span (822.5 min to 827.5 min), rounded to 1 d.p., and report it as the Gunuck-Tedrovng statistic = 10.3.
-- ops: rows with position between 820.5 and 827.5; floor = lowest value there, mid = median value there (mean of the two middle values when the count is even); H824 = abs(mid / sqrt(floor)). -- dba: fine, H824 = 3.33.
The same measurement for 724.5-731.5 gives 3.03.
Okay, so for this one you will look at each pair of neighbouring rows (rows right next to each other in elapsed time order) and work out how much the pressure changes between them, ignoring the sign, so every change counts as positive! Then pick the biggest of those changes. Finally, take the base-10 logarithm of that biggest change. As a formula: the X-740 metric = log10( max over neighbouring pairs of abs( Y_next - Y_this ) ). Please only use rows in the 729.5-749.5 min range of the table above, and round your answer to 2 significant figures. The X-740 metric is -0.42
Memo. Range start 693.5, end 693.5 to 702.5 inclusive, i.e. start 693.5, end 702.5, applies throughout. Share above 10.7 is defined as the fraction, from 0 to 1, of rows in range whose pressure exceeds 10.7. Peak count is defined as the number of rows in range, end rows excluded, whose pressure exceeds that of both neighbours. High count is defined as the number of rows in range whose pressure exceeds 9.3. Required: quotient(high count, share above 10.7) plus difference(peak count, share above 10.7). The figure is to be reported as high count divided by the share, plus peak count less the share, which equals 25.7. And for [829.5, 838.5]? 11.0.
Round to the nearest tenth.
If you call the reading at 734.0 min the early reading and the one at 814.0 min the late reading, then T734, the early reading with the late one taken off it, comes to -1.2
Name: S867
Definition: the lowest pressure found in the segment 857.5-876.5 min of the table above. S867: 11.91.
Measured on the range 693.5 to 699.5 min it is 9.843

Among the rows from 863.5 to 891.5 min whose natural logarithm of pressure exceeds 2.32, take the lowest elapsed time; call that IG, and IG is 864.0 min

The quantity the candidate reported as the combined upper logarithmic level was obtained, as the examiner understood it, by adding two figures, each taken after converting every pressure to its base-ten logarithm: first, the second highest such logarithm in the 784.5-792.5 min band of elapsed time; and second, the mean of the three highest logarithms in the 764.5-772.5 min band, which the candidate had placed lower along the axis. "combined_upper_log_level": 1.92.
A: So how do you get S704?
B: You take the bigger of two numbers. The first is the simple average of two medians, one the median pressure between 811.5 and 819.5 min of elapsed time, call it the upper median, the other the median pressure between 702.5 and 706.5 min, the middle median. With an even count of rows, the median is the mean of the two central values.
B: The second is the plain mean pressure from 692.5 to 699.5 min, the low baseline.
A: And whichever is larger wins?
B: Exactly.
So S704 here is 10.7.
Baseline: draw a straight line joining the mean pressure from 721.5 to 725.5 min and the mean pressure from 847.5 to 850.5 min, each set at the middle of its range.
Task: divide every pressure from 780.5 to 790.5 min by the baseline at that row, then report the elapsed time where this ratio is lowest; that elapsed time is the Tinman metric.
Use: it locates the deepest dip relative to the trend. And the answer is 787.0 min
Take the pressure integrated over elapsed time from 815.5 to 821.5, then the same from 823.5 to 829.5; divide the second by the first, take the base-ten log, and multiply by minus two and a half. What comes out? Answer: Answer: -0.1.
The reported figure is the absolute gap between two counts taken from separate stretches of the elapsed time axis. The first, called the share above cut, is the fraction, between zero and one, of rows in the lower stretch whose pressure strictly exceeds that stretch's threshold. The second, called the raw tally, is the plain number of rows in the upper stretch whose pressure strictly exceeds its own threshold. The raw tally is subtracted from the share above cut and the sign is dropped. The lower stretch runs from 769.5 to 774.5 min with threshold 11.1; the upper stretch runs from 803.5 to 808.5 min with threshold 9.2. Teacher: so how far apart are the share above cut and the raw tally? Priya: 5.0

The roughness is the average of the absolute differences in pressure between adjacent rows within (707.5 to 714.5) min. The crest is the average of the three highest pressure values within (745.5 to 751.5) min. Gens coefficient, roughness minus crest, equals -8.9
